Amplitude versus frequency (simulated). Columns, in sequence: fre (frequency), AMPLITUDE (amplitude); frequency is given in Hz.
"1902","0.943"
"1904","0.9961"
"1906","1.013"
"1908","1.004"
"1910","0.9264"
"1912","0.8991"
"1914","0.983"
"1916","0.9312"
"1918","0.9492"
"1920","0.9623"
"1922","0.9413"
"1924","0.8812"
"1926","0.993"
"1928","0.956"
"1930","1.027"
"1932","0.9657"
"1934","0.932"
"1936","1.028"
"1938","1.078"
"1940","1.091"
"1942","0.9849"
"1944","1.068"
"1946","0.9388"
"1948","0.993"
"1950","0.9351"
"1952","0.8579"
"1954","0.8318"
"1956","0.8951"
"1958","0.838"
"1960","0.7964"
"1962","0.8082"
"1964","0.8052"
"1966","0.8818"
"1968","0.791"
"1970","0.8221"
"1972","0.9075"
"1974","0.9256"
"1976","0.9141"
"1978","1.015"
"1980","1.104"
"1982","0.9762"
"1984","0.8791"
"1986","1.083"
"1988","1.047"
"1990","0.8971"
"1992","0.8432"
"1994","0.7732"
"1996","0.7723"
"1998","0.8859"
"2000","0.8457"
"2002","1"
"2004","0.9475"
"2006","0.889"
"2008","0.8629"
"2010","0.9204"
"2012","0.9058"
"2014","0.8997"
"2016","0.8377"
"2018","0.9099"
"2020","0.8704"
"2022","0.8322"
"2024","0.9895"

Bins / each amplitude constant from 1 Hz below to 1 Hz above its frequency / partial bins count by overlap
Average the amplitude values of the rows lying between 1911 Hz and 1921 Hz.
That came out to 0.945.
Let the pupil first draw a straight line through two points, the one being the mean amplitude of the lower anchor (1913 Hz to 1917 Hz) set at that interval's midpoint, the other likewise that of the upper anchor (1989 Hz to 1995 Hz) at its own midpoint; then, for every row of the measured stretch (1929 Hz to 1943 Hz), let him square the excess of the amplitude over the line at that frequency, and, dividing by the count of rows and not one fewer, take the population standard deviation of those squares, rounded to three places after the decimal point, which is 0.011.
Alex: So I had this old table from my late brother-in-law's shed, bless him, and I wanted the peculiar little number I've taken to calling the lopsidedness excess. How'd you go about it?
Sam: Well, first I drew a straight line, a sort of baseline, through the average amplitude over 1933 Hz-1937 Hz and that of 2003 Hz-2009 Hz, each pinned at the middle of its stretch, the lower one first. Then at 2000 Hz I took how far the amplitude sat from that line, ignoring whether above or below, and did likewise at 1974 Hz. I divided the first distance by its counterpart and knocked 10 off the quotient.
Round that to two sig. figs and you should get -4.1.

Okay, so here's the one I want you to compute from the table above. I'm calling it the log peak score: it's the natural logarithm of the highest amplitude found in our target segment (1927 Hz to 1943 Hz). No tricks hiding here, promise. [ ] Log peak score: 0.087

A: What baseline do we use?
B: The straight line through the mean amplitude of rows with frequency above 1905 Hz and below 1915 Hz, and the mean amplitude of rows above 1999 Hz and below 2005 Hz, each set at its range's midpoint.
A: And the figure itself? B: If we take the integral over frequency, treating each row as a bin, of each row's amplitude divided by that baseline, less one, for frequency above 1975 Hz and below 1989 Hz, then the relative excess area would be 1.0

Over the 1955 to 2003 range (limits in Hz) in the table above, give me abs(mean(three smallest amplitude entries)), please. 0.78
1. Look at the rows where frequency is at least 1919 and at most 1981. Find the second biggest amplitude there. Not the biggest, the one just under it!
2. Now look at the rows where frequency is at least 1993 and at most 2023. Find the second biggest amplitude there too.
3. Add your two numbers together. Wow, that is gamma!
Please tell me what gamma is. 2.04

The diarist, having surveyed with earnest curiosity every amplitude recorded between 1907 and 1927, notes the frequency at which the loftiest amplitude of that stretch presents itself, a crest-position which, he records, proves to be 1908 Hz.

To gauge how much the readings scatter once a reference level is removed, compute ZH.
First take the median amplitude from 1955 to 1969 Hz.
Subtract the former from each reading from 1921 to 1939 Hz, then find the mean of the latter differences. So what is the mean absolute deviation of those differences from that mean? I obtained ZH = 0.048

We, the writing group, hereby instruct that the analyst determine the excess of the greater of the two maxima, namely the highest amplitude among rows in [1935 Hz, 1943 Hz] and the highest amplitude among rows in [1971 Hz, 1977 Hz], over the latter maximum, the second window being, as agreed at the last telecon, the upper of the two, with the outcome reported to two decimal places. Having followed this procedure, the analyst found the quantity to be 0.17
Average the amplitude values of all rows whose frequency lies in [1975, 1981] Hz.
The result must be 1.01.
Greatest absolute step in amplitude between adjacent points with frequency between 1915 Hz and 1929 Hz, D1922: 0.112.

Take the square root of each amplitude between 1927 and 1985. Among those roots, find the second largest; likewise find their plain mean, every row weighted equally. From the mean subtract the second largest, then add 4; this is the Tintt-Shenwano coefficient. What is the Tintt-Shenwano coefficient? 3.92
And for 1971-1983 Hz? 3.98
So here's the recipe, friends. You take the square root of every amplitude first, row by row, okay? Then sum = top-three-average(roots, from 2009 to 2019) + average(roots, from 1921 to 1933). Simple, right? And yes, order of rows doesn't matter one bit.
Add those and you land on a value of 1.93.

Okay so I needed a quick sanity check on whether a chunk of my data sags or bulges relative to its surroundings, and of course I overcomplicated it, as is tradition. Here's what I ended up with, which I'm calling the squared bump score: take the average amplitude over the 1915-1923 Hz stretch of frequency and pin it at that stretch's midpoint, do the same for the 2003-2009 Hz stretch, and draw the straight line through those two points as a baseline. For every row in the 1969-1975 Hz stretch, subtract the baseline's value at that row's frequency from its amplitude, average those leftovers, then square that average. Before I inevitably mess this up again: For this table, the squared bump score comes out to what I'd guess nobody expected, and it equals 0.0011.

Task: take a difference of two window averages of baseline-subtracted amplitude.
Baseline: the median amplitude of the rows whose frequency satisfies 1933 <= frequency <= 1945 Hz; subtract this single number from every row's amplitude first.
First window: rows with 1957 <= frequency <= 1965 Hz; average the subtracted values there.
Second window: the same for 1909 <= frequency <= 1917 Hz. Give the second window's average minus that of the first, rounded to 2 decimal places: 0.12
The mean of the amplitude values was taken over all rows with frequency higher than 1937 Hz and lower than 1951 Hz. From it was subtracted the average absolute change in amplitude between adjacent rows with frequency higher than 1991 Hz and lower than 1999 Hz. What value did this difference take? 0.95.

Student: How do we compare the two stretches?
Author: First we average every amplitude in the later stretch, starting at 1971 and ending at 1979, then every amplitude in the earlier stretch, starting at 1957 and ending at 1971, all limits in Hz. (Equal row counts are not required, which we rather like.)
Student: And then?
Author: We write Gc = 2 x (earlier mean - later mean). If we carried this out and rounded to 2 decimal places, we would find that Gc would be -0.24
